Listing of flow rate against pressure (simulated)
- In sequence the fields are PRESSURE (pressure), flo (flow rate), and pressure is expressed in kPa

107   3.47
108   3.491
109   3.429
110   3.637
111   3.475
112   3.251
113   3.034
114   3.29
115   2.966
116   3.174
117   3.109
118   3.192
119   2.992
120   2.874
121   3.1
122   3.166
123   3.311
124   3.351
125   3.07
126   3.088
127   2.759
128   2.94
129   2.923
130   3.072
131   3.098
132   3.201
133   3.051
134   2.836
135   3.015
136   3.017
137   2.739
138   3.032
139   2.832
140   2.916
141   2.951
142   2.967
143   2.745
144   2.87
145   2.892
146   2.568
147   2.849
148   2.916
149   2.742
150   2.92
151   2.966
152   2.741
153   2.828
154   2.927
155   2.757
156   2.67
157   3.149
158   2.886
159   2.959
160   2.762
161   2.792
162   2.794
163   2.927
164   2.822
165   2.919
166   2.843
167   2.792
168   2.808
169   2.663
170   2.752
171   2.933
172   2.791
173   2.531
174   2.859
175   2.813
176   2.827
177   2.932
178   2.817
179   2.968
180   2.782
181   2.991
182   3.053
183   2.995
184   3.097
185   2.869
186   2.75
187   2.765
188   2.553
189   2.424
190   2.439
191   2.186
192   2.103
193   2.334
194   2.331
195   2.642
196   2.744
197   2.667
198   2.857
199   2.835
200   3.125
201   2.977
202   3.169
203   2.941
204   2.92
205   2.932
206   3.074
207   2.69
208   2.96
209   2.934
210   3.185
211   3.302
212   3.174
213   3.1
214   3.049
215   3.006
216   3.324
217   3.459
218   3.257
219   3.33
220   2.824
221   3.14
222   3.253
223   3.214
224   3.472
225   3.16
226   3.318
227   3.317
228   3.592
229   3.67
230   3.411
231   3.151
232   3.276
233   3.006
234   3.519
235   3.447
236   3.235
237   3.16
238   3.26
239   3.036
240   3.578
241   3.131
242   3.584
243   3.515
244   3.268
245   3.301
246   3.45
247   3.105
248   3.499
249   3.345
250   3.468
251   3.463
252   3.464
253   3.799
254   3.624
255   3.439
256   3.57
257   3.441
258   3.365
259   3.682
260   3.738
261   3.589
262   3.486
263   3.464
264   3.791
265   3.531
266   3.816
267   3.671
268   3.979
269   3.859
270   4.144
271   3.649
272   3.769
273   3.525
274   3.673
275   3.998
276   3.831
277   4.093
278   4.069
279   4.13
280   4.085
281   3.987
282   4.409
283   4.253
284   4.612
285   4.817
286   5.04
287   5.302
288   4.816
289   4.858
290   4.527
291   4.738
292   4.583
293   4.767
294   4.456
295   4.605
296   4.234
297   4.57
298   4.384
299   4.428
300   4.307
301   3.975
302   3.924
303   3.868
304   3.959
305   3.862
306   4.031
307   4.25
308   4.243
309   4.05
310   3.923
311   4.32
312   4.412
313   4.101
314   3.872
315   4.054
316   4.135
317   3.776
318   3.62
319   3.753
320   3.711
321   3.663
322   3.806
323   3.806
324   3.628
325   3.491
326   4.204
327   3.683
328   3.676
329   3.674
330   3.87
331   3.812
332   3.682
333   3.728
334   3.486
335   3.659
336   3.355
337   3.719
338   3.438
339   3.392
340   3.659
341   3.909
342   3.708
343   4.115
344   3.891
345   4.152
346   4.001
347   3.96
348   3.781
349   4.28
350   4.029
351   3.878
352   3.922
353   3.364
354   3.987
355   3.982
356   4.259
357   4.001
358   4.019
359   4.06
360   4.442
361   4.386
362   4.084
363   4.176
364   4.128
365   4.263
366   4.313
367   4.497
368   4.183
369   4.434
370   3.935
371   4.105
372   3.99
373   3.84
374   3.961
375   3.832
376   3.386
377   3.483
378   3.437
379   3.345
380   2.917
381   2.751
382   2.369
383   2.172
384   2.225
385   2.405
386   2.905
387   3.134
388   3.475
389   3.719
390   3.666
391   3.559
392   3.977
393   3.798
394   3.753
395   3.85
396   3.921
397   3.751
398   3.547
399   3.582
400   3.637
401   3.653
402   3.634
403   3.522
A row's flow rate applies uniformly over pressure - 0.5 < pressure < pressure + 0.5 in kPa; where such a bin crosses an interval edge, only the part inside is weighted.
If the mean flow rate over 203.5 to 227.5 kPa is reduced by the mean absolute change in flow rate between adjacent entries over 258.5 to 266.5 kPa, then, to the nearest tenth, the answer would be 3.0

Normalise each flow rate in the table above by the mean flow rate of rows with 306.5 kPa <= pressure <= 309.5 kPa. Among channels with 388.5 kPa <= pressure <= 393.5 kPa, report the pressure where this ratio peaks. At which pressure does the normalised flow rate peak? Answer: 392 kPa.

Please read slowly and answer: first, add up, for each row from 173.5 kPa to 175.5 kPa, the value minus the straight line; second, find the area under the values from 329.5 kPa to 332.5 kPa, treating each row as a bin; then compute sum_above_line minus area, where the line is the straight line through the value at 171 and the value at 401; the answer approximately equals -12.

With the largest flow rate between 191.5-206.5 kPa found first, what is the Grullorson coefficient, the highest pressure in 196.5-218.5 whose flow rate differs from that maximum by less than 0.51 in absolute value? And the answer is 218 kPa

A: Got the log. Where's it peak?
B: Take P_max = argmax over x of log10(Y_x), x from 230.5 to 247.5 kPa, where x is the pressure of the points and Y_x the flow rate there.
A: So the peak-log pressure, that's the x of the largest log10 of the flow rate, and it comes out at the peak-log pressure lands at 242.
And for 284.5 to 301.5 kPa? 287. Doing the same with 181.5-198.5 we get 184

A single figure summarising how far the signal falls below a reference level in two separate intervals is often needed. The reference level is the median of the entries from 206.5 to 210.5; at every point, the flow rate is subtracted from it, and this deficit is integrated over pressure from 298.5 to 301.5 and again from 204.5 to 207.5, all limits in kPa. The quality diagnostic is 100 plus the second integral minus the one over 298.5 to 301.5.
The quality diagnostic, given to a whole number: 104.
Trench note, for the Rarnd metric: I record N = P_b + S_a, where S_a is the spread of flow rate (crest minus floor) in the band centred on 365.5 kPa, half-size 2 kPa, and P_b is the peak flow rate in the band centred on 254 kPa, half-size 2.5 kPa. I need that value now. 4.2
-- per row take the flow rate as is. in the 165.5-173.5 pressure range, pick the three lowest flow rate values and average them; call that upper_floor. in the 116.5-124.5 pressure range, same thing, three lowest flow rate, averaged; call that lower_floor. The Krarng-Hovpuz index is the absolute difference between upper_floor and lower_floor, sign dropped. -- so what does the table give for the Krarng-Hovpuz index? 0.34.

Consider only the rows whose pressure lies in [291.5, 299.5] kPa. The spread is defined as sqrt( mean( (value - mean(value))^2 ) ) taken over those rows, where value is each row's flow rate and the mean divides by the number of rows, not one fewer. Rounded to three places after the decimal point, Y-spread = 0.152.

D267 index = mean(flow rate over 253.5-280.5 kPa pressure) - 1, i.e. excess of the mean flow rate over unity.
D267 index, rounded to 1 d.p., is 2.7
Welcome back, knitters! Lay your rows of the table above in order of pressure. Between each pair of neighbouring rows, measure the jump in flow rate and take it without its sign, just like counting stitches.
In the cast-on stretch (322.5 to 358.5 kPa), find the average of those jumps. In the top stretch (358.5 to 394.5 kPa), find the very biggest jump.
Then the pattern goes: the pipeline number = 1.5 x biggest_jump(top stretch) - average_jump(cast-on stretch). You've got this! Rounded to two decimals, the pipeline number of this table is 0.52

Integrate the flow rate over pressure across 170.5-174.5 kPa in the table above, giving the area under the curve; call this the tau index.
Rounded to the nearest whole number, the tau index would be 11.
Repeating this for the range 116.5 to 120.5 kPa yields 12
